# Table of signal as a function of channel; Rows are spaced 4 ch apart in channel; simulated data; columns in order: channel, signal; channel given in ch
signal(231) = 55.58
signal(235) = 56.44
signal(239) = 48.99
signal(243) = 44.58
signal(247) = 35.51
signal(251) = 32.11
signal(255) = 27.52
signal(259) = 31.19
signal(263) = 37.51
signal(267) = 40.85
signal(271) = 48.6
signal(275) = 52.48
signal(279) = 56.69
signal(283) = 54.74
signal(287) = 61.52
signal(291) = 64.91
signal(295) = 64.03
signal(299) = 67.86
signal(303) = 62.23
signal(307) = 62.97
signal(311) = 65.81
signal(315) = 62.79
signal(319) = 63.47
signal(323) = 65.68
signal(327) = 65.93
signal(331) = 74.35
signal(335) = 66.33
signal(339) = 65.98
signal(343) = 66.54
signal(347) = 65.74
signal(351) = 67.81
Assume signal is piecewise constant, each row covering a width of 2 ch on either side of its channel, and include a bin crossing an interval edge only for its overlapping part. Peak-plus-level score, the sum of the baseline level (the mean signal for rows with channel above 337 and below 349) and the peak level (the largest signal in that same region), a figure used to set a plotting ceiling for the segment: 133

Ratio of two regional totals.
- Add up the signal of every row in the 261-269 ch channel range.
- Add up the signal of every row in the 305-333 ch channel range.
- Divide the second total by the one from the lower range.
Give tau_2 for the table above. 5.88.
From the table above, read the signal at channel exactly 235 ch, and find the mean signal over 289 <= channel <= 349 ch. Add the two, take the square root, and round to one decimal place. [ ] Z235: 11.0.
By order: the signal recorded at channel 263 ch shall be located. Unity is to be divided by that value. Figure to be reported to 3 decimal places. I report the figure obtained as 0.027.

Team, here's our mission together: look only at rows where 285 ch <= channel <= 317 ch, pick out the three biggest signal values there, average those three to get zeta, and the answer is 66.2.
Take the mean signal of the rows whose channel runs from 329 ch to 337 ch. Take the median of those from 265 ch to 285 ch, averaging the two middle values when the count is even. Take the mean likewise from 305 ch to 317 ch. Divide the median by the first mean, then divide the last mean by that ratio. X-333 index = 86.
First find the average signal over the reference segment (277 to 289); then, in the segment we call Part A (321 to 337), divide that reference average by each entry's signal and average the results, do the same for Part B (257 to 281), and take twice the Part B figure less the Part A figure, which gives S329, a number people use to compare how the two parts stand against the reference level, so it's 1.9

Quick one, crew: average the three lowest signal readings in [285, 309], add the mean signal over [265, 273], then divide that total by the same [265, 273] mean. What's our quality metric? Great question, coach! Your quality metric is 2.39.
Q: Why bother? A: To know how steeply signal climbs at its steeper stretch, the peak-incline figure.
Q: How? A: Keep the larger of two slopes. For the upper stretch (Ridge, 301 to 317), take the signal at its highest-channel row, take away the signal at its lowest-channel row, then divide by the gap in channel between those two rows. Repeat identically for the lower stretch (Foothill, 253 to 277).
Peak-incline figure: 1.2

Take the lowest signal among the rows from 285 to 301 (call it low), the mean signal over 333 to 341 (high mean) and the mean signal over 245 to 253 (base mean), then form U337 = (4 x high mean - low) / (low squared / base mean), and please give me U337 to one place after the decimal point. 1.8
